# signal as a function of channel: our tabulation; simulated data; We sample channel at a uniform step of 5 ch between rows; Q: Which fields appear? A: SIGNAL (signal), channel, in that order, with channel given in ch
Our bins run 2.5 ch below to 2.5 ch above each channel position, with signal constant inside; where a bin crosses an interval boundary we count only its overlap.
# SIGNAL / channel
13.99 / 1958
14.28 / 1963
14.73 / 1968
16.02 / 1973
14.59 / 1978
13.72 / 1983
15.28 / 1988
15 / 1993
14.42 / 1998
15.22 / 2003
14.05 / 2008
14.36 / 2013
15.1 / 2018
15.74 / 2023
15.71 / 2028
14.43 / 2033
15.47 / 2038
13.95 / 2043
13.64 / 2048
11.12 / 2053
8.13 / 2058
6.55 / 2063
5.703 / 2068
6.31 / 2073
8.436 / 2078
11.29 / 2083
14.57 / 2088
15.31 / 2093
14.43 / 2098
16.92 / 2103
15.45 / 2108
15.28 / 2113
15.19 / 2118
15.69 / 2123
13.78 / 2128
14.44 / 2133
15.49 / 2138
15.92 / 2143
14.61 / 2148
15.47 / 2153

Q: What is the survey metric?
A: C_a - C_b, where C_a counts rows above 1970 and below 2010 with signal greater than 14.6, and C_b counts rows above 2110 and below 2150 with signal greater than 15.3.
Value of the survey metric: 1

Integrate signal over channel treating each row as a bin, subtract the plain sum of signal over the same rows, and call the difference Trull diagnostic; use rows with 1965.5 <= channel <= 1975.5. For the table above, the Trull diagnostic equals 123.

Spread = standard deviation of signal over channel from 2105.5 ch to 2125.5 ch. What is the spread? 0.2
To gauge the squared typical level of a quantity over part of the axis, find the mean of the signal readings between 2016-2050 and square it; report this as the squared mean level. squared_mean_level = 221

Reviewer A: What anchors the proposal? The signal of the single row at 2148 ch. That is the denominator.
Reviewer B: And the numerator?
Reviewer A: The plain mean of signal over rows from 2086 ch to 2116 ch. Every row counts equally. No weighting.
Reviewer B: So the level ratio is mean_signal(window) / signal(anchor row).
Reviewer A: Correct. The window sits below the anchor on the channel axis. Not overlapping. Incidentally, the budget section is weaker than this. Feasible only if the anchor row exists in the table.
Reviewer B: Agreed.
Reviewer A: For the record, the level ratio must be 1.05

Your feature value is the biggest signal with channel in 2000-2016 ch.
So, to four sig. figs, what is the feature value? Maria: 15.22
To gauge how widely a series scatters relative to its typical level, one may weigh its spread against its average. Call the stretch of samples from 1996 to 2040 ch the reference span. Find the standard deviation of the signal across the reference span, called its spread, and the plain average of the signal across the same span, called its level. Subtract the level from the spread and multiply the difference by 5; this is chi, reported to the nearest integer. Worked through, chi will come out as -72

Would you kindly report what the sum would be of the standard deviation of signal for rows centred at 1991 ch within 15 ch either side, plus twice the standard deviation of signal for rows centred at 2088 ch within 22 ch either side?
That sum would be 9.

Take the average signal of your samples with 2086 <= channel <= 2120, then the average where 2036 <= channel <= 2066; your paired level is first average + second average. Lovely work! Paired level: 27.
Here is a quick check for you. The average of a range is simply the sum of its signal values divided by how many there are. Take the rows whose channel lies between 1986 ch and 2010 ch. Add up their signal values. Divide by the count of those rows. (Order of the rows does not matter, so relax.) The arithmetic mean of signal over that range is 14.8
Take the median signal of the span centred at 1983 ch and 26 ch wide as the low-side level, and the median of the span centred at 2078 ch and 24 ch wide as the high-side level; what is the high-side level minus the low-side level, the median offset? -6.6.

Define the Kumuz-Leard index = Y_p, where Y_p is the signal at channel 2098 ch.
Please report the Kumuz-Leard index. 14.43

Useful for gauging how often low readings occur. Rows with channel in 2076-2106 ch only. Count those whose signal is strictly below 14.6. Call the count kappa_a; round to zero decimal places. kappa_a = 4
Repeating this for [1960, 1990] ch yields 3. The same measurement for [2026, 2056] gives 4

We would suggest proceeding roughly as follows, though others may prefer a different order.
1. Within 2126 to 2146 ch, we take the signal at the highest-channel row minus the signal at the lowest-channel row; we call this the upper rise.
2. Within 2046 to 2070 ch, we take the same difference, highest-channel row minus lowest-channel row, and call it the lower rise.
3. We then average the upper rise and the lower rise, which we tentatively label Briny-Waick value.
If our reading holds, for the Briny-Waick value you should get -2.9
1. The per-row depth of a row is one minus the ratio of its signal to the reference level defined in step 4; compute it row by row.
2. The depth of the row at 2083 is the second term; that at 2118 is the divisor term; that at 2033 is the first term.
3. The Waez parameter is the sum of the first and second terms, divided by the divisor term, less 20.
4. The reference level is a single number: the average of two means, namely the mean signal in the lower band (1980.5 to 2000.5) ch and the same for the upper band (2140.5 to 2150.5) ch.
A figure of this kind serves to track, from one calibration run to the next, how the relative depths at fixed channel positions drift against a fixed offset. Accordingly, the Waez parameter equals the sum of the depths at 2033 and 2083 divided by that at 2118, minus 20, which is -36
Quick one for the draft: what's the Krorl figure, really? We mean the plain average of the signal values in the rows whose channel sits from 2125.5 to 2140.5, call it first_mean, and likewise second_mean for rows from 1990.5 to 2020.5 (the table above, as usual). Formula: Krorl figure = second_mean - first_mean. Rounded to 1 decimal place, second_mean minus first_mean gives 0.1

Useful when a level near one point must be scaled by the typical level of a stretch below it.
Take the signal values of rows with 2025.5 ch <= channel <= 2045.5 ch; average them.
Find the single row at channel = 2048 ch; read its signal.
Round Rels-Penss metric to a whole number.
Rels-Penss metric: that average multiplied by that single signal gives 203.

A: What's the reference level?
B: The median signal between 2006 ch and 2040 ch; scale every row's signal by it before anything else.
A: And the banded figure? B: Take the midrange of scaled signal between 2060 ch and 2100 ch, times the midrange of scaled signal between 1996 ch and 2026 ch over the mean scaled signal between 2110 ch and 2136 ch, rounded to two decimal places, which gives 0.70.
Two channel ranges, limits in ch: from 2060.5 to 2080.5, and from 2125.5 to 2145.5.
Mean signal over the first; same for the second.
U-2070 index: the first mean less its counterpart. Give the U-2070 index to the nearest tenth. -8.2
